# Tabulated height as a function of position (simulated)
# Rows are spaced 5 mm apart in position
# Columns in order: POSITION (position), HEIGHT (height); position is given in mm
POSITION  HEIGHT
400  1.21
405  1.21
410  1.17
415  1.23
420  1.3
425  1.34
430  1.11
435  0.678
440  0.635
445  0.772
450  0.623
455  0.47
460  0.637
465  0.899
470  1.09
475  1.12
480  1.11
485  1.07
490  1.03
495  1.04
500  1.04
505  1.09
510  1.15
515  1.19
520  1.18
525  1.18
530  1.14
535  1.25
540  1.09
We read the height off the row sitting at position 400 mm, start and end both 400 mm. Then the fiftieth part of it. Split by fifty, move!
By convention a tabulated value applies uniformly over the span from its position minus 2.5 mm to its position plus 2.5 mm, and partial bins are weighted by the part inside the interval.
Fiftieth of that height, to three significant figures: 0.0242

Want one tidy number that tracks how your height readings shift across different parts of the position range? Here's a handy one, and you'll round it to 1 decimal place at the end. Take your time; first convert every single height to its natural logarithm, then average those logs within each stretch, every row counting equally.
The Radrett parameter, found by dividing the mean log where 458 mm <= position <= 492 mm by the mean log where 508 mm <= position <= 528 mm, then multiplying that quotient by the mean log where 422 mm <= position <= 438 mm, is 0.0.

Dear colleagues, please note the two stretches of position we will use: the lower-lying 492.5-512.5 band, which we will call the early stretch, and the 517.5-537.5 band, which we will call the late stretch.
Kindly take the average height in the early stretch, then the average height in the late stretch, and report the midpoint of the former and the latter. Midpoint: 1.13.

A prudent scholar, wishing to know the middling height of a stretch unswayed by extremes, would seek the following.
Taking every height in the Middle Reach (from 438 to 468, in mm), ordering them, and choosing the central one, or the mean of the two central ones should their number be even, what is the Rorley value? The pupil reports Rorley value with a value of 0.64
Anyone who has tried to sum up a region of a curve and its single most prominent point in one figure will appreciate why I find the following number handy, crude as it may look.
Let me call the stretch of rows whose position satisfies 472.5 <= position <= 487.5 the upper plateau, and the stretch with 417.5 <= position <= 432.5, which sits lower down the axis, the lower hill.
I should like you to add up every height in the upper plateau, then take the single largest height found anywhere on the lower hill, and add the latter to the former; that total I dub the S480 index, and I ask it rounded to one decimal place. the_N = 4.6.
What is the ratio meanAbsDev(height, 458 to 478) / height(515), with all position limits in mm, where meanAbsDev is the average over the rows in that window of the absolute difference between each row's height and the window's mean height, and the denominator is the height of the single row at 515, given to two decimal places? 0.14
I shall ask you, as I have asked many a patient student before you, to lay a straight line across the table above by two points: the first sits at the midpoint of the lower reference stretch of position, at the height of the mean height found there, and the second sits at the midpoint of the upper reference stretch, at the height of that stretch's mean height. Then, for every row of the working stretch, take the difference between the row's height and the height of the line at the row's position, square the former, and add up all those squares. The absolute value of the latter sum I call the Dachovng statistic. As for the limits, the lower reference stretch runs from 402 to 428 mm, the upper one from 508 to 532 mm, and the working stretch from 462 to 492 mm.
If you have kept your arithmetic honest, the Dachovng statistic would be 0.17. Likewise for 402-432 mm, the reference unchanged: 0.04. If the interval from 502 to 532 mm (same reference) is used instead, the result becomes 0.01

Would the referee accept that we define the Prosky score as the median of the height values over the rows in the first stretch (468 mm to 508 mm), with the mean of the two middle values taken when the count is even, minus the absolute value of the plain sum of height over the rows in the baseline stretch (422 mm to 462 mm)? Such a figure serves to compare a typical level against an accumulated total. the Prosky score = -5.2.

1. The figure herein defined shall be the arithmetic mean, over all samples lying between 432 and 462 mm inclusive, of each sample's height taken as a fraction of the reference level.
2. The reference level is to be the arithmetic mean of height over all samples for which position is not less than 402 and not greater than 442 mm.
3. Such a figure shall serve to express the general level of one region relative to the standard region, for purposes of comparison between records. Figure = 0.59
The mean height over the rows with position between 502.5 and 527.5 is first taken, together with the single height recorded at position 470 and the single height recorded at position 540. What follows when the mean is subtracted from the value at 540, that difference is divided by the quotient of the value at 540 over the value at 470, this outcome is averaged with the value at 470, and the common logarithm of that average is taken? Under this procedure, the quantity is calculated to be -0.29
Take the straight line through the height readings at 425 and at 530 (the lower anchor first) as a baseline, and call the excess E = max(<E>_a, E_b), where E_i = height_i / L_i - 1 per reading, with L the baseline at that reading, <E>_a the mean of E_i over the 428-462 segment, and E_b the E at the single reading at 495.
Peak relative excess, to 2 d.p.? -0.14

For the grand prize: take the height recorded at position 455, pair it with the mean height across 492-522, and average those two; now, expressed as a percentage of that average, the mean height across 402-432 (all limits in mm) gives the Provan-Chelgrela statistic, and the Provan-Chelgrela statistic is 155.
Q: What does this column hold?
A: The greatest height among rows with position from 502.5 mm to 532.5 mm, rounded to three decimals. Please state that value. 1.190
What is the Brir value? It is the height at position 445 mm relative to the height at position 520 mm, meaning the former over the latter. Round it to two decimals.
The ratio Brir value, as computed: 0.65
